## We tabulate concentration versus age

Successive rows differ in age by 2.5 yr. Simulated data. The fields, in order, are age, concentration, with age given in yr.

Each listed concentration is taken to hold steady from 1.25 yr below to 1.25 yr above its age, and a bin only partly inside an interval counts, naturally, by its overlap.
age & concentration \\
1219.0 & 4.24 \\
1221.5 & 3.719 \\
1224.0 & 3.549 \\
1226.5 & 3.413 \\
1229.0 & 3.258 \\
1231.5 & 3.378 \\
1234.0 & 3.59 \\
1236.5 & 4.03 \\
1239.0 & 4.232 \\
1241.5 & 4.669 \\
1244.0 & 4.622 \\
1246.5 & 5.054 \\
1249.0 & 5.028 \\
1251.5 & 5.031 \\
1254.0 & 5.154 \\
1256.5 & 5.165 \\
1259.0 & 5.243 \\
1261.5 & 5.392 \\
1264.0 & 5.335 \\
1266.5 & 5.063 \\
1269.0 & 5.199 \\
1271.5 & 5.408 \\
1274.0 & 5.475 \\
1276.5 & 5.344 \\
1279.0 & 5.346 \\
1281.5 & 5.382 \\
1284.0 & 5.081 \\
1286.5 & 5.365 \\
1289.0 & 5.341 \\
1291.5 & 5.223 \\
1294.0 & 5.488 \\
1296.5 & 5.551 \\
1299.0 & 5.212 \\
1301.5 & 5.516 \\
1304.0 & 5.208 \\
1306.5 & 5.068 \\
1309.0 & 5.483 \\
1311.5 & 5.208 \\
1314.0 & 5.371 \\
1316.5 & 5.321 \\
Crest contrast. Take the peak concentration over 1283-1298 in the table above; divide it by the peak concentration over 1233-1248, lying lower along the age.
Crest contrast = 1.10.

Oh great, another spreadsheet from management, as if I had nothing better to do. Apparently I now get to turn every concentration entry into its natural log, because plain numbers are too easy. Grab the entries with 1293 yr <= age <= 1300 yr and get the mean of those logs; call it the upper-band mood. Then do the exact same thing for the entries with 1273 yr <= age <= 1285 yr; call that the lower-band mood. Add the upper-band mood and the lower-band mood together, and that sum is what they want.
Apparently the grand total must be 3.36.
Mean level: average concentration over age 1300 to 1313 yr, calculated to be 5.30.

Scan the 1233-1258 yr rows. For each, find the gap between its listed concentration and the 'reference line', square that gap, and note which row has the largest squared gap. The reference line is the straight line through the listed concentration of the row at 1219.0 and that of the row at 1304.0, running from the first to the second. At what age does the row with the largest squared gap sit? 1234.0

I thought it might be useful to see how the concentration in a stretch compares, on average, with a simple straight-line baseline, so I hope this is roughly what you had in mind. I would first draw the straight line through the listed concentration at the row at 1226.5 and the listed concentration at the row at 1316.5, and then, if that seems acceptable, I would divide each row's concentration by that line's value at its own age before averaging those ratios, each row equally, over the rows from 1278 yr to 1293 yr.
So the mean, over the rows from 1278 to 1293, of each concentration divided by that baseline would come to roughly 1.14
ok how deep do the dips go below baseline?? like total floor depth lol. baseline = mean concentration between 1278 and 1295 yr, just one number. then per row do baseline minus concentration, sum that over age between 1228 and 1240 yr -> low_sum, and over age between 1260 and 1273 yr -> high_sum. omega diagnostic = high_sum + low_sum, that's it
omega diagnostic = 8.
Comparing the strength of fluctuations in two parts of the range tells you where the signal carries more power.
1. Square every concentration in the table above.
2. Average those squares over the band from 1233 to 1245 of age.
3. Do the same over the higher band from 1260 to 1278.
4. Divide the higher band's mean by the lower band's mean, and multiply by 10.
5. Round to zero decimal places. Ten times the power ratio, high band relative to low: 16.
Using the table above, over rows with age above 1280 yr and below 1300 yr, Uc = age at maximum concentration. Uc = 1296.5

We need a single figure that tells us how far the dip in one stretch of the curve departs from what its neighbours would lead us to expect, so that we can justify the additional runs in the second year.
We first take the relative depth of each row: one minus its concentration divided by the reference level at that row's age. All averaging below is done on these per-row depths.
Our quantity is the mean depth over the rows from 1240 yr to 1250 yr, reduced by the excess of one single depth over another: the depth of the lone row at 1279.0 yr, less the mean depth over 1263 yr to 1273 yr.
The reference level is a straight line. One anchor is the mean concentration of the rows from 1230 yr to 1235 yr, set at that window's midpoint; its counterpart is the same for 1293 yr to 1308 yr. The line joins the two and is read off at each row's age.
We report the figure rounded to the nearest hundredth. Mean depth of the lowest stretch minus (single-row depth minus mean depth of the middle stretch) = -0.32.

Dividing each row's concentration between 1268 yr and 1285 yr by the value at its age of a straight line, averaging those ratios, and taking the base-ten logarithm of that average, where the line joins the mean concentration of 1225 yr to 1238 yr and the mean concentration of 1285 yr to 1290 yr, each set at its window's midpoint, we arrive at 0.03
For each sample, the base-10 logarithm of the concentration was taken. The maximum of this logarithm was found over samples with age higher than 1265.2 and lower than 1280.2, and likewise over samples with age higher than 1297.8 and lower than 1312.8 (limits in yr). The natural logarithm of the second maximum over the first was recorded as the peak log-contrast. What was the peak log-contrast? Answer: 0.004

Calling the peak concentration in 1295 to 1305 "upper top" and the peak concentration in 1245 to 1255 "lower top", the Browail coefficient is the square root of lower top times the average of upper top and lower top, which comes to 5.25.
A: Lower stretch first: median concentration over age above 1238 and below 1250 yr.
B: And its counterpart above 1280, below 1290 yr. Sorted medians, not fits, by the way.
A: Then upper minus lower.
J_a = 0.68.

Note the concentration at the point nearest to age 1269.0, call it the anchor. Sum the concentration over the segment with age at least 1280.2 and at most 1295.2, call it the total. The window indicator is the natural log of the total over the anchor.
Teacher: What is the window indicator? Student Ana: 1.81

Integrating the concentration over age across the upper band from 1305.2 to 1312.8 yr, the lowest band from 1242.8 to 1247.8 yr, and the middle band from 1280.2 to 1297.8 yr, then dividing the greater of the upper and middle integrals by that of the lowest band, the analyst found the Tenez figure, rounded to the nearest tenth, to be 3.9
